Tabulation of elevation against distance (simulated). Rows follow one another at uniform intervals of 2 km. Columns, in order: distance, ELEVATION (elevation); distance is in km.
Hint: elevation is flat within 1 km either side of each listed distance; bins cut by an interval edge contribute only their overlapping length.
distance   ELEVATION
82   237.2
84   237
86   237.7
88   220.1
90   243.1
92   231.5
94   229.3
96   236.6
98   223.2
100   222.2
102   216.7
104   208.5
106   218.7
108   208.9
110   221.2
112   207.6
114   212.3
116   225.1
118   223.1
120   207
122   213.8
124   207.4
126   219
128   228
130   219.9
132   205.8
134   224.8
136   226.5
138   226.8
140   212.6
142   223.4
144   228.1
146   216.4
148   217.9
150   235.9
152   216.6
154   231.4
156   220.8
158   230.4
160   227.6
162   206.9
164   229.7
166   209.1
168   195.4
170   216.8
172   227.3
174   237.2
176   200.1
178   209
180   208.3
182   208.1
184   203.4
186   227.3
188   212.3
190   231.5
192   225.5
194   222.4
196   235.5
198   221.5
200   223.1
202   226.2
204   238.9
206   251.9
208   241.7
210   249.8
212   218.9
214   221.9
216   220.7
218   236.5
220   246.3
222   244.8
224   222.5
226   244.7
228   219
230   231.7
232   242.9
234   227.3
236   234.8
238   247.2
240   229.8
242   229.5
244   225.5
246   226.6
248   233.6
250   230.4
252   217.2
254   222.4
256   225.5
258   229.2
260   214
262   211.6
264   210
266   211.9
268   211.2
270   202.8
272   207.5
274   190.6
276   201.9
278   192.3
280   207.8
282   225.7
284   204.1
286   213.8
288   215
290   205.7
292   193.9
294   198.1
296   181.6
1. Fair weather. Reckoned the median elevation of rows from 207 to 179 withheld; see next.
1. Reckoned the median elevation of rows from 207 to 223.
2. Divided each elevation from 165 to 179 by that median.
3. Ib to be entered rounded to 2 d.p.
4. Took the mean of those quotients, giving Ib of 0.89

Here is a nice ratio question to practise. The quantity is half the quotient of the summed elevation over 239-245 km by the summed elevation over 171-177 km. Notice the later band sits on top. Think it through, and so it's 0.515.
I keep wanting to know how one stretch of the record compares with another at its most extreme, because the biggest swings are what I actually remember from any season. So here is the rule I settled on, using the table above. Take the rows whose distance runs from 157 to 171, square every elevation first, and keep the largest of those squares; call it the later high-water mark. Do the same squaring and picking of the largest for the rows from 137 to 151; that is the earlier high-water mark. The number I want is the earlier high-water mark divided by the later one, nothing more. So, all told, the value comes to 1.05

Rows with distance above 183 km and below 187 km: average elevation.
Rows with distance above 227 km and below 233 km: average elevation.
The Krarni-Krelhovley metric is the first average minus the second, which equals -16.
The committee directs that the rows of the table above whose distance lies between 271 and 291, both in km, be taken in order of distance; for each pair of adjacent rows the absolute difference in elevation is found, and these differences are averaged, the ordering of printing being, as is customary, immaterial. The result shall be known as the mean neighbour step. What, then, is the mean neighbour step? 12.6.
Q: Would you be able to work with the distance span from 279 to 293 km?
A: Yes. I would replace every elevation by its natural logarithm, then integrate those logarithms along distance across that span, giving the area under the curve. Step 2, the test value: 74.8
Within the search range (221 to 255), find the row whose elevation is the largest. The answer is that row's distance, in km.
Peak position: 238 km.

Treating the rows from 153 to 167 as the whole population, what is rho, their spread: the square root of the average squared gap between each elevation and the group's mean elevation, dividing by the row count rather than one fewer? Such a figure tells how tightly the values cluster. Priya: 10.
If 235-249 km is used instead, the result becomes 7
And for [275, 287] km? 10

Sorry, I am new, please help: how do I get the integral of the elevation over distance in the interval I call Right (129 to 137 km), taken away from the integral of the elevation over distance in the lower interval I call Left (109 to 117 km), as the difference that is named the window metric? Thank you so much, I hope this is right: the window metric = -22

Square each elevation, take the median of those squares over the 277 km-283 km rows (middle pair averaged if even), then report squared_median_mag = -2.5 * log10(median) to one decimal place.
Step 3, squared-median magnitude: -11.6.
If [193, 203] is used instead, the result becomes -11.7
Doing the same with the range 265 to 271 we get -11.6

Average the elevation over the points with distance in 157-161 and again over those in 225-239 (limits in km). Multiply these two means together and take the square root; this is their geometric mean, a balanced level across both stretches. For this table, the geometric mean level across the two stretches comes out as 232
